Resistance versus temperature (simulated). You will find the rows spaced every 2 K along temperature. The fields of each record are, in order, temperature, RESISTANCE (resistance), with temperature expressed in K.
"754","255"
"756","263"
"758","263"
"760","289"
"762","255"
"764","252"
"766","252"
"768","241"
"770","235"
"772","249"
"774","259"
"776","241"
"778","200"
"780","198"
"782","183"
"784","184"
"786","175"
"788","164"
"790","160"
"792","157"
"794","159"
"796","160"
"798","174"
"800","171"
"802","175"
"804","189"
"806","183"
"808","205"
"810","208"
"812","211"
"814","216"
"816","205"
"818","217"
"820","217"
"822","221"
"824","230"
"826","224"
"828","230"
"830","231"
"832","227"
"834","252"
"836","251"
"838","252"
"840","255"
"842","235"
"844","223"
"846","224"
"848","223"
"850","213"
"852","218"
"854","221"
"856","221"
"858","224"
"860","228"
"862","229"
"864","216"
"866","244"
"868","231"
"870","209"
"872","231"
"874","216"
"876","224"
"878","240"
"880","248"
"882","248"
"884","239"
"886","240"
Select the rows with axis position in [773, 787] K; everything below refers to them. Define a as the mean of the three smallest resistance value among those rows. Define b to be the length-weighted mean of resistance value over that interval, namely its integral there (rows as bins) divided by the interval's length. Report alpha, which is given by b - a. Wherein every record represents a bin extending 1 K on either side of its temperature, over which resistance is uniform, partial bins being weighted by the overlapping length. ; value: 25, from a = 181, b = 206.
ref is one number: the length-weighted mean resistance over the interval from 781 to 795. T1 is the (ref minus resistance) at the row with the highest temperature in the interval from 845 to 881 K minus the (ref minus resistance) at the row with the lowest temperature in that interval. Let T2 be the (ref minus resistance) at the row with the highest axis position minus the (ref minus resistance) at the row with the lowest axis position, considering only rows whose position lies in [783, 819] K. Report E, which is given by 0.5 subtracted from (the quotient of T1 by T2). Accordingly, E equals 0.2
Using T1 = -24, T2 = -33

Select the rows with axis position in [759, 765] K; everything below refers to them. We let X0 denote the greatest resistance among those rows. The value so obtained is 289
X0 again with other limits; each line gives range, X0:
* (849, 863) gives 229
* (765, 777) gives 259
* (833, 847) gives 255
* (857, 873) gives 244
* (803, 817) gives 216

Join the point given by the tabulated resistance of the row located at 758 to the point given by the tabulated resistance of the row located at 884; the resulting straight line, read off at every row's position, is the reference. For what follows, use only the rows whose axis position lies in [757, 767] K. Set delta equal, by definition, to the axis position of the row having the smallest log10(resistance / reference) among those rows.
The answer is 764 K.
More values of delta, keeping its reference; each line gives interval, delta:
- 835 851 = 850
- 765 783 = 782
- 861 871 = 870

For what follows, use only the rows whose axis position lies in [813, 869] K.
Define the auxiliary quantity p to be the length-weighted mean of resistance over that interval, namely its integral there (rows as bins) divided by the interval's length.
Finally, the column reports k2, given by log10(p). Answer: 2.36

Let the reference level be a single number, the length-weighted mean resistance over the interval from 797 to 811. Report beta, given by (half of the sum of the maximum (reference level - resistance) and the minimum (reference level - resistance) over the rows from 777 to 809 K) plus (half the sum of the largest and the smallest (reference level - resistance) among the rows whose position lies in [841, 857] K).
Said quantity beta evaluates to -32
